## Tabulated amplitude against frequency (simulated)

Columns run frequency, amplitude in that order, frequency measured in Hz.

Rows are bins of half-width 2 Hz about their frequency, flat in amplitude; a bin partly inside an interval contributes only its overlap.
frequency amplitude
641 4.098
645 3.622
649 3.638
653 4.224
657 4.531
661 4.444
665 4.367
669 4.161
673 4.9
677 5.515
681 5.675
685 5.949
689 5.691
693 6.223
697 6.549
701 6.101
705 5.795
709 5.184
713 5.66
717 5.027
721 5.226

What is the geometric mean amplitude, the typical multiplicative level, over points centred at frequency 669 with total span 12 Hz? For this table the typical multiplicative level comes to 4.5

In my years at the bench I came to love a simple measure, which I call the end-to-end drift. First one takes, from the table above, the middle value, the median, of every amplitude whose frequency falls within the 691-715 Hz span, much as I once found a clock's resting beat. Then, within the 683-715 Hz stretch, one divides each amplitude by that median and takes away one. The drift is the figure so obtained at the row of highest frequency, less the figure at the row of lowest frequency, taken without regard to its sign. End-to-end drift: 0.05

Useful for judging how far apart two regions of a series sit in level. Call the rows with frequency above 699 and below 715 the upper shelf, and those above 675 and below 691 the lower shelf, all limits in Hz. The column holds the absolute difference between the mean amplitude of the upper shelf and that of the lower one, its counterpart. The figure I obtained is 0.0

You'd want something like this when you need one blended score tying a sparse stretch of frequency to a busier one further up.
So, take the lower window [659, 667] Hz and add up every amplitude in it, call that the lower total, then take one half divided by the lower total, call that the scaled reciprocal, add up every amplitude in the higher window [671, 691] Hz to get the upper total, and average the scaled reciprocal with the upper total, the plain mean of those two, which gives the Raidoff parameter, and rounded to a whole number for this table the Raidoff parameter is 14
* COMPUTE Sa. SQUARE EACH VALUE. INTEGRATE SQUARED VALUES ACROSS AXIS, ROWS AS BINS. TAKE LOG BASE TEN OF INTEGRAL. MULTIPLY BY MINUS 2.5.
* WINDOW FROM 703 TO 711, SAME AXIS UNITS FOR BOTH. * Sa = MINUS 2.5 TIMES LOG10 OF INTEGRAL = -6.0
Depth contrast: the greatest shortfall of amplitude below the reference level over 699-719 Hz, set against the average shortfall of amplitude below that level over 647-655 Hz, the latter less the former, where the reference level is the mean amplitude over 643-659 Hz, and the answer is 1.1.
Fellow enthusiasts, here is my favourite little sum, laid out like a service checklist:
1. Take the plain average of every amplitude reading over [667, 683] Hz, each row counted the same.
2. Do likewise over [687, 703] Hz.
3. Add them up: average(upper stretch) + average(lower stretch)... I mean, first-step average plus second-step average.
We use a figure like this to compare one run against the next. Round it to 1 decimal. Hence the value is 11.2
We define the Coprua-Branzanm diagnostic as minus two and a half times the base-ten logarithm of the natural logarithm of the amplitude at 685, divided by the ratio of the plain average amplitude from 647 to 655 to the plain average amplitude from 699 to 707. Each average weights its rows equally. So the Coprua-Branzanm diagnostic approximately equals -1.08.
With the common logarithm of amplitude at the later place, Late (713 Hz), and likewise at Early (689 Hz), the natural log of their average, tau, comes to -0.282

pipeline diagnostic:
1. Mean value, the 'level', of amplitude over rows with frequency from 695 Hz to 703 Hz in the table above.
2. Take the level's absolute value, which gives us 6.3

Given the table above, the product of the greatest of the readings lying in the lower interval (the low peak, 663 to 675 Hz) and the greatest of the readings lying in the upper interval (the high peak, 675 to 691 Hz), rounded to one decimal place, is 29.2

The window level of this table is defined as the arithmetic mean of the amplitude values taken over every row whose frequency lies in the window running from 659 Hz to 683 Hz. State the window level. 4.8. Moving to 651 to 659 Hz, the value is 4.4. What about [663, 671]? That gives 4.3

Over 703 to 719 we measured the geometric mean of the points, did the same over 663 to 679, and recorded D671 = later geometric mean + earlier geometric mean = 10.1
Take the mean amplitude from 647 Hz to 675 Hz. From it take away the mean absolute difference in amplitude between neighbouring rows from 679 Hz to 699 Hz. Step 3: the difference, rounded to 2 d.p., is 3.98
